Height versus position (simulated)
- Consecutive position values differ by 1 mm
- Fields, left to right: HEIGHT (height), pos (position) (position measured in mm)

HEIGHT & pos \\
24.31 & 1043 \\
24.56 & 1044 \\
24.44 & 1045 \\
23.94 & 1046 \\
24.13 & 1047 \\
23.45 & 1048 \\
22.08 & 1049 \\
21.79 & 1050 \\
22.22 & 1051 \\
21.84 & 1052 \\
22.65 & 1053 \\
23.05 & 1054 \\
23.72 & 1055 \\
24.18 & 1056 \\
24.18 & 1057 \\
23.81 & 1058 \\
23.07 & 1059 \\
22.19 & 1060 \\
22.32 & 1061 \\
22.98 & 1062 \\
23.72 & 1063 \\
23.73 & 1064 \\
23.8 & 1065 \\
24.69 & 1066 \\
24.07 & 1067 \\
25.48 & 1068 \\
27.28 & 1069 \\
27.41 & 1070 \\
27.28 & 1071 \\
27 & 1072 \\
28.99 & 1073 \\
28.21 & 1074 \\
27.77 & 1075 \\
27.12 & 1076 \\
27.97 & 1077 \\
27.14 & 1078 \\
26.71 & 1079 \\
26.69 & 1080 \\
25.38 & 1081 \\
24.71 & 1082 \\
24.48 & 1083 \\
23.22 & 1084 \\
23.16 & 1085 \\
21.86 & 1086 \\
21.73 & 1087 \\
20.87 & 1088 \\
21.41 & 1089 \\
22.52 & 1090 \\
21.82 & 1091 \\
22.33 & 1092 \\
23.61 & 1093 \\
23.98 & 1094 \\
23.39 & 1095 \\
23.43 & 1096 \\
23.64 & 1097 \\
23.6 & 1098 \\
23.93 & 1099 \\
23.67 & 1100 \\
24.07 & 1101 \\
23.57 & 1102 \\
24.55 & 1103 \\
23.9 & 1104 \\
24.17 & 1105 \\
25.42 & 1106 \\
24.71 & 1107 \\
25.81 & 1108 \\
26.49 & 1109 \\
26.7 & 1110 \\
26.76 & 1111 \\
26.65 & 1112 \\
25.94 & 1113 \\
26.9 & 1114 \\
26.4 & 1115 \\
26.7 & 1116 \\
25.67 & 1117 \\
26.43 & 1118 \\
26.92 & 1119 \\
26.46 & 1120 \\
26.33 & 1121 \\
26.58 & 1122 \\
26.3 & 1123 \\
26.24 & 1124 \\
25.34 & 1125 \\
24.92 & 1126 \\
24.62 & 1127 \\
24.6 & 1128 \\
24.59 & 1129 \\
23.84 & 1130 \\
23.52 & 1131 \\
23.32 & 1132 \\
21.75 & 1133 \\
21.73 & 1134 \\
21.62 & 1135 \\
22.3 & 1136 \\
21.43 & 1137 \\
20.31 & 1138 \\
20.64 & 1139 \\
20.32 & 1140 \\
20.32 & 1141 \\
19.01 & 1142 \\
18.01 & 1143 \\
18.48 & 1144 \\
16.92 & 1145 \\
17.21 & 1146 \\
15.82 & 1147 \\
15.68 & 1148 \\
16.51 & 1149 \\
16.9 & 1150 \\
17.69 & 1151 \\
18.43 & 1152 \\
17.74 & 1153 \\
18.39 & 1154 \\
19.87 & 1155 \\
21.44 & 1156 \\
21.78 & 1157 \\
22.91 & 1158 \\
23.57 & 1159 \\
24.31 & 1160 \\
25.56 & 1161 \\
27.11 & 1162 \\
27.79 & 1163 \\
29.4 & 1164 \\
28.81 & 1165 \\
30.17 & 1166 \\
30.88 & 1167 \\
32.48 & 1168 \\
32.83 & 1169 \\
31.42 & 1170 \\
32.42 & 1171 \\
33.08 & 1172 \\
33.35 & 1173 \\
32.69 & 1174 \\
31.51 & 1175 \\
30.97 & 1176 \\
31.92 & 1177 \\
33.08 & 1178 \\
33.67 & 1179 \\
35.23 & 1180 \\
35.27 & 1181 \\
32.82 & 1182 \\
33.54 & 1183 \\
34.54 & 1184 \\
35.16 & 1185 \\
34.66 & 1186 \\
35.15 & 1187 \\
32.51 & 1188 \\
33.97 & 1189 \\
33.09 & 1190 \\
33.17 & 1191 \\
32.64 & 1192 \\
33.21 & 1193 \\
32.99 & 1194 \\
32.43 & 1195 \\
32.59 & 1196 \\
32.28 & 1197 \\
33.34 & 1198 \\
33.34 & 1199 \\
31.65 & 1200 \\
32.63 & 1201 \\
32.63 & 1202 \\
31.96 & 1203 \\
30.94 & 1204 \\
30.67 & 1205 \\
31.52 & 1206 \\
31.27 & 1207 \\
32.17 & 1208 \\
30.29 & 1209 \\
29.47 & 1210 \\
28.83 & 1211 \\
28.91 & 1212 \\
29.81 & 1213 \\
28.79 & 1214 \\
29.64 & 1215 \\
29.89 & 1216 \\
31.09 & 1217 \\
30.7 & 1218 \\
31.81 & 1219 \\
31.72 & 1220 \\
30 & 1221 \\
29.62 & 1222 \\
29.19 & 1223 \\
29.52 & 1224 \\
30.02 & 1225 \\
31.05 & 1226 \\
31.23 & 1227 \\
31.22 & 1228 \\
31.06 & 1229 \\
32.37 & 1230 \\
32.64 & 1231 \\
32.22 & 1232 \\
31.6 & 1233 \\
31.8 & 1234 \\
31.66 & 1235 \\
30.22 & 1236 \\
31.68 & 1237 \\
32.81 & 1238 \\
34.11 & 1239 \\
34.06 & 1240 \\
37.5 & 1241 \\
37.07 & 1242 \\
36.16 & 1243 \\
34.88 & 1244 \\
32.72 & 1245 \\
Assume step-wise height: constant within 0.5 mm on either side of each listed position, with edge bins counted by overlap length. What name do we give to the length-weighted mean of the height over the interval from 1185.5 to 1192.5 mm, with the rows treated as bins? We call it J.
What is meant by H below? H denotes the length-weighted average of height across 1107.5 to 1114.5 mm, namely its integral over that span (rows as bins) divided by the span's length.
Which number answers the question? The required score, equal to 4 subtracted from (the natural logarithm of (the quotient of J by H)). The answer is -3.8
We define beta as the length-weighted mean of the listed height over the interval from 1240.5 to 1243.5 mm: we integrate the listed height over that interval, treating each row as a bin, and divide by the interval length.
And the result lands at 36.9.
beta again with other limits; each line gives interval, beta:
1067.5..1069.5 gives 26.4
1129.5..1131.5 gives 23.7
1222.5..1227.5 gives 30.2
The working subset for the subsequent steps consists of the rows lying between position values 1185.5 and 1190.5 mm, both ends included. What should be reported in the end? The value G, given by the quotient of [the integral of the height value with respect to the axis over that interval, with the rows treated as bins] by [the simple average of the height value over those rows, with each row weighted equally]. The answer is 5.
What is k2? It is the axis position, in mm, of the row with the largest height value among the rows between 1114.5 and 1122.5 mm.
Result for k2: 1119 mm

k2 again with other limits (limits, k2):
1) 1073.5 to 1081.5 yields 1074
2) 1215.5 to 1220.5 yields 1219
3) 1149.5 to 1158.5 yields 1158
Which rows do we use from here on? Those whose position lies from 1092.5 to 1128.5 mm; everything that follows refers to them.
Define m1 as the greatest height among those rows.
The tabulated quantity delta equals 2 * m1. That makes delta 54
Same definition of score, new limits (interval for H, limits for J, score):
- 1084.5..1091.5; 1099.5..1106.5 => -3.9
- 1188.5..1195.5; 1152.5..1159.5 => -4.5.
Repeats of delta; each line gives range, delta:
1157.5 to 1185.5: 71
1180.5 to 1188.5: 71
